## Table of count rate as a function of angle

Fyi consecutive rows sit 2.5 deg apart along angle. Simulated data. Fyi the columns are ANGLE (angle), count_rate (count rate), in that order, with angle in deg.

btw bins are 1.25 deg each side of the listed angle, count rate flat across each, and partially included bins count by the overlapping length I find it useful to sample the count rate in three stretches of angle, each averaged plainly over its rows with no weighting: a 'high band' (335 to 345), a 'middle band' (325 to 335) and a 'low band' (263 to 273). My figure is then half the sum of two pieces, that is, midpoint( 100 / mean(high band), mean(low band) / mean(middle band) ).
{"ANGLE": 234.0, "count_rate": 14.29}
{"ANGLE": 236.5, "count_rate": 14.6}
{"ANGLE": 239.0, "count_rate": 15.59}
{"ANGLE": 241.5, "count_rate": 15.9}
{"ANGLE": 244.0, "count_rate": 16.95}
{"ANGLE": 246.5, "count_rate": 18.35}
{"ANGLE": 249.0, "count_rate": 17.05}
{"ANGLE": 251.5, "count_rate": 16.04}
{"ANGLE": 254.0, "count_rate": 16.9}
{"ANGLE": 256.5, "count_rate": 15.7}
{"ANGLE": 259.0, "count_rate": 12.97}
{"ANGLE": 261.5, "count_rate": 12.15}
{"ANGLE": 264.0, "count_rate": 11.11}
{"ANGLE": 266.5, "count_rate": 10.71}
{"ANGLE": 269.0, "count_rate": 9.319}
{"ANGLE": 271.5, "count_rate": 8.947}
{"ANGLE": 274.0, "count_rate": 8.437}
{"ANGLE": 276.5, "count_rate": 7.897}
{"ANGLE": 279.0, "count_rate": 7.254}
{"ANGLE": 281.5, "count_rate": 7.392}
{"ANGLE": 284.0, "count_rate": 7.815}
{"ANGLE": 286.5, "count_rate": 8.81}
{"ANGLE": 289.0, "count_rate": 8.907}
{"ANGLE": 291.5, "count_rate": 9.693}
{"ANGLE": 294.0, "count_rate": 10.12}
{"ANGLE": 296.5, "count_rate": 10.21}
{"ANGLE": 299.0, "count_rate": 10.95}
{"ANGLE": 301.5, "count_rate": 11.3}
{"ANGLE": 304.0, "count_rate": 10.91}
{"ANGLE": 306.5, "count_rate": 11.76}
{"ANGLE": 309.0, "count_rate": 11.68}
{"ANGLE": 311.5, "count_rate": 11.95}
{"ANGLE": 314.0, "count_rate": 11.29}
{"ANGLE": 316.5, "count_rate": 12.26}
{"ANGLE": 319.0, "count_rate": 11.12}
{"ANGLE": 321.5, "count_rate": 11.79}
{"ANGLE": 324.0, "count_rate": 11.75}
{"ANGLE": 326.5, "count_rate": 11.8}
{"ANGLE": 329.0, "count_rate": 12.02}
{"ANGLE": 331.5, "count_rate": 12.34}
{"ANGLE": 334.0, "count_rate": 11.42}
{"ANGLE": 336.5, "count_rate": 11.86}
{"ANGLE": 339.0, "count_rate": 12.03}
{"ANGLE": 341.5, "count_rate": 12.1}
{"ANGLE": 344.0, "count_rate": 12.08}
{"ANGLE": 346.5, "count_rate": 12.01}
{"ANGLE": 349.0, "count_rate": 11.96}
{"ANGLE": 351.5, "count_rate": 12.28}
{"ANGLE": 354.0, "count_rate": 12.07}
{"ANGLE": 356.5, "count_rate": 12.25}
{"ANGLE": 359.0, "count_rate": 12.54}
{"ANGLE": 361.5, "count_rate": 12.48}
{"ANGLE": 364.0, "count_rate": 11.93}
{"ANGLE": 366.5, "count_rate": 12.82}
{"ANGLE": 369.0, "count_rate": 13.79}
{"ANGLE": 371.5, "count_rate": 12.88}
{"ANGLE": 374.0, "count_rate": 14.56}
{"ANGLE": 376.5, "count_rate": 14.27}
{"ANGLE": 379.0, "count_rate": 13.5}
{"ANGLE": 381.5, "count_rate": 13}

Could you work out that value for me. 4.58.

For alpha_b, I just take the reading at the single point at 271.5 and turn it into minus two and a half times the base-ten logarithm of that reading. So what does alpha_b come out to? -2.38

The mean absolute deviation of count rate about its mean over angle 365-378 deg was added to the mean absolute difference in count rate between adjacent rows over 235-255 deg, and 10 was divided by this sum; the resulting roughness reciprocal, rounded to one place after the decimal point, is 6.1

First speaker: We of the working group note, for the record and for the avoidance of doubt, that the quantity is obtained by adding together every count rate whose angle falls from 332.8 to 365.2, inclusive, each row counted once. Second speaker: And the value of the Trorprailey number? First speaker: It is 157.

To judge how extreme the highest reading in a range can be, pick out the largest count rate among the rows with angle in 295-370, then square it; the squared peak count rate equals 190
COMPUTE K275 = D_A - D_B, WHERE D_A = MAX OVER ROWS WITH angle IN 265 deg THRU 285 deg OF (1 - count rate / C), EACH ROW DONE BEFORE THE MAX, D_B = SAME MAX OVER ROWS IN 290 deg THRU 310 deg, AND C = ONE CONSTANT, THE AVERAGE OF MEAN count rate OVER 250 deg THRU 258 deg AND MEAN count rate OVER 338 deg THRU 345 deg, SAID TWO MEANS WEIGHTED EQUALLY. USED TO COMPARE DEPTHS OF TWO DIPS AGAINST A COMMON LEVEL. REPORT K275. 0.17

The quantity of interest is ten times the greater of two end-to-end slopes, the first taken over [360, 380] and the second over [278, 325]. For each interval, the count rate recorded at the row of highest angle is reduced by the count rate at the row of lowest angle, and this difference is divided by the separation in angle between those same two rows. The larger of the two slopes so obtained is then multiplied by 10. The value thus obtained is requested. 1.0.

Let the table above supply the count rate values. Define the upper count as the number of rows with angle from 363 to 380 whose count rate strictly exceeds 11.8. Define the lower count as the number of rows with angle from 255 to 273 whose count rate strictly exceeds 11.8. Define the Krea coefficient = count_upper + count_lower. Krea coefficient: 10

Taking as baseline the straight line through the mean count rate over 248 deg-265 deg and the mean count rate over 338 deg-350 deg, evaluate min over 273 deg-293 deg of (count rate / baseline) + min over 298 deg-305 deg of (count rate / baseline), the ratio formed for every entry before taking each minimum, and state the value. 1.34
